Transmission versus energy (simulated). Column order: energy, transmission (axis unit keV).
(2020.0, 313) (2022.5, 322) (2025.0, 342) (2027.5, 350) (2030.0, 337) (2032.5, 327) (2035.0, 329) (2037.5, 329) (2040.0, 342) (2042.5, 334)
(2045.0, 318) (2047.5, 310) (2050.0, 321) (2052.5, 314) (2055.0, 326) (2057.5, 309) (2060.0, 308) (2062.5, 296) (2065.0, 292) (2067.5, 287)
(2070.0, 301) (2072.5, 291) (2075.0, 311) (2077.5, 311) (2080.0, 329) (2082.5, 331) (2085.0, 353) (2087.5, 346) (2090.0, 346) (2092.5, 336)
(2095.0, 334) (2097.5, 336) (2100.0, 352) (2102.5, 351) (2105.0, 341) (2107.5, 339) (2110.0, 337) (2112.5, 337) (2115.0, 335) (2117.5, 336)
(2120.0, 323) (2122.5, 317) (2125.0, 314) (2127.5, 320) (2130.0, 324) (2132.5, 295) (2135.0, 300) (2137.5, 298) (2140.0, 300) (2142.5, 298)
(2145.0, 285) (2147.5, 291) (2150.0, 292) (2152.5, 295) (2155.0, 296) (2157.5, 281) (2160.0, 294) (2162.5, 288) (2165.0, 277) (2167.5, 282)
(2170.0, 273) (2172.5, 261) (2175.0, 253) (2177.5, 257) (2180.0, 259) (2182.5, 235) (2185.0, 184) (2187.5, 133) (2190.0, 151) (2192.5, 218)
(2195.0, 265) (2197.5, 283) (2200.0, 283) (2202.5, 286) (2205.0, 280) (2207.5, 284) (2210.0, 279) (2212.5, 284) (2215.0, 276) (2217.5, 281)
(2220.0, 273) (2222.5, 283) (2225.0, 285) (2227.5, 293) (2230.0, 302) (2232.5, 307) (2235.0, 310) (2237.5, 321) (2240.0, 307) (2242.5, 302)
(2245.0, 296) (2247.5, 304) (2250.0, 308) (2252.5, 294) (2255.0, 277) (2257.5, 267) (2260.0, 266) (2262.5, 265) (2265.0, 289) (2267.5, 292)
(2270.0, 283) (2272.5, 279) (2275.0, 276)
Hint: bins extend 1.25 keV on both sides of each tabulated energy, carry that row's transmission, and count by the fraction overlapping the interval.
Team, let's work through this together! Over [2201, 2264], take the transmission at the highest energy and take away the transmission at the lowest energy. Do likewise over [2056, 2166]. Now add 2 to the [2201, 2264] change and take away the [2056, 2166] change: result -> 13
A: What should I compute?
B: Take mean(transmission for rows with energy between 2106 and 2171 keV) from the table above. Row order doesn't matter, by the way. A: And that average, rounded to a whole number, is 305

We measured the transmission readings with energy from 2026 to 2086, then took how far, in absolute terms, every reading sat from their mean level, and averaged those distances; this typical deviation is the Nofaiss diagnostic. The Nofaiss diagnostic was 15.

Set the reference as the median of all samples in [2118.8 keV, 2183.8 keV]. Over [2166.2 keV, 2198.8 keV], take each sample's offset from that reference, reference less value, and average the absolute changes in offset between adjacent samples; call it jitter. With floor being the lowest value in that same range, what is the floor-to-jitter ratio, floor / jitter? 5.1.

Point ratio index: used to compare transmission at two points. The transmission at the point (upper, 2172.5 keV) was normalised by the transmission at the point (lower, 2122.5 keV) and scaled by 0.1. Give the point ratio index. 0.0823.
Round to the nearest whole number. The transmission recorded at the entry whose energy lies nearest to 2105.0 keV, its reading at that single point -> 341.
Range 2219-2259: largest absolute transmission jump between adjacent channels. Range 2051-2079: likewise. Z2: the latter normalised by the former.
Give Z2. 1.2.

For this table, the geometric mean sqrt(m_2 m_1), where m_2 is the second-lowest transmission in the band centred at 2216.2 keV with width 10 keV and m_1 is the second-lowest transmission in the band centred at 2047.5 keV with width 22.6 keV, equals 293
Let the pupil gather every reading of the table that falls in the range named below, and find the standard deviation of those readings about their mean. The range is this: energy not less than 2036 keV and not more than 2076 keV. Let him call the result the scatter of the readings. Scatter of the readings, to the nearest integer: 16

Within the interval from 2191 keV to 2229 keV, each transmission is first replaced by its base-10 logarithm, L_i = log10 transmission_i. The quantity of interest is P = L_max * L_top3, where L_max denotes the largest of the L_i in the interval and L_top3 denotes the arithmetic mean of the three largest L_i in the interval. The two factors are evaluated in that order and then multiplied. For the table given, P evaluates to 6.1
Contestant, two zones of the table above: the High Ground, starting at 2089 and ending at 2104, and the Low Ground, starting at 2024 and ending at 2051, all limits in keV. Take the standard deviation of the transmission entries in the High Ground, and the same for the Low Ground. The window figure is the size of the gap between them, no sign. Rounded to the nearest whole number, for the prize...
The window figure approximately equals 4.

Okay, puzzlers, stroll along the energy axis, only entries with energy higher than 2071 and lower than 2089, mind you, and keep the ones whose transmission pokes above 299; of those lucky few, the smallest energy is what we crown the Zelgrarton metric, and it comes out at 2075.0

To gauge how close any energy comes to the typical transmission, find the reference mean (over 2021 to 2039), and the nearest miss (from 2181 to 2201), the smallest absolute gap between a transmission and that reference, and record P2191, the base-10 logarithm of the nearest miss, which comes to 1.7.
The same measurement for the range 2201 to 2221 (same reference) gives 1.7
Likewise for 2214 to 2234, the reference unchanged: 1.4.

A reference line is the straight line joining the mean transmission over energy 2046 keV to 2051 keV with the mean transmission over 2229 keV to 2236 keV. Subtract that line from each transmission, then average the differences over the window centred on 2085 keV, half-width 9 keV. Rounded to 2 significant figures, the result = 22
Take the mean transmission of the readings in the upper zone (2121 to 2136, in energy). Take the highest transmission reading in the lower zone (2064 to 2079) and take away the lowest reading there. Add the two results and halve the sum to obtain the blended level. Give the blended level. 168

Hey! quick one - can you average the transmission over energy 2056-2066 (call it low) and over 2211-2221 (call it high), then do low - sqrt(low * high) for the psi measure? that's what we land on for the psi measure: 12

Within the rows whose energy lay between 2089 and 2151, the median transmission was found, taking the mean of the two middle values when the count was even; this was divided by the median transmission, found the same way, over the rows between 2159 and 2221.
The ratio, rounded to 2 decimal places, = 1.17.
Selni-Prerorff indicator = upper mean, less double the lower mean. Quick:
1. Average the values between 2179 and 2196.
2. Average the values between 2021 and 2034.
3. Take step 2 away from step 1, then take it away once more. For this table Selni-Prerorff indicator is -465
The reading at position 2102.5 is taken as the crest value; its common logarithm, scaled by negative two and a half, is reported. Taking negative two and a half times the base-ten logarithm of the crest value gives -6.36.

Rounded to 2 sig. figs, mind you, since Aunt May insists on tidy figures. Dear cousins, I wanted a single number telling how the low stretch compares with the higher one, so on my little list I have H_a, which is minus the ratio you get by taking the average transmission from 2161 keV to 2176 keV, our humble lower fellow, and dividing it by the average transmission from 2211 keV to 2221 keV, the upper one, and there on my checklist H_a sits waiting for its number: -0.98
